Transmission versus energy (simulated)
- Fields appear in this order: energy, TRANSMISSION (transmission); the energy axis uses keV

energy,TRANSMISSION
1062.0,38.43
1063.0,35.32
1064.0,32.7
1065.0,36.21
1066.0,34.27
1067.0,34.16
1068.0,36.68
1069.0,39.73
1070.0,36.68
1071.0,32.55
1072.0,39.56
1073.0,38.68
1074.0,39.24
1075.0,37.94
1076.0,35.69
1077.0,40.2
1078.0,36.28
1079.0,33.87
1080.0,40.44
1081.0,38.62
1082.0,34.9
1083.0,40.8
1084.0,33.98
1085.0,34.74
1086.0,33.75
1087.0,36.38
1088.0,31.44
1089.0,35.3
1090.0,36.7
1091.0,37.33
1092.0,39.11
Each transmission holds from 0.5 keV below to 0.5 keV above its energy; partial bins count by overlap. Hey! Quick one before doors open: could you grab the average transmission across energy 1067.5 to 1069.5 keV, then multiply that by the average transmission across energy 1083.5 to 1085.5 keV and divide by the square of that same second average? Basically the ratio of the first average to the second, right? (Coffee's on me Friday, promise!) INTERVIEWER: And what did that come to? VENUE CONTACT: 1.11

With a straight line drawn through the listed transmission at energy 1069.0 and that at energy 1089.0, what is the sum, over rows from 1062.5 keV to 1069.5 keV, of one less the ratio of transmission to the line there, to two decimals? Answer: 0.83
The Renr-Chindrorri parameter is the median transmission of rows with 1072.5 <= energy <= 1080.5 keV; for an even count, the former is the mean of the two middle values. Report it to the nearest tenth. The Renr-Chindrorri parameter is 38.3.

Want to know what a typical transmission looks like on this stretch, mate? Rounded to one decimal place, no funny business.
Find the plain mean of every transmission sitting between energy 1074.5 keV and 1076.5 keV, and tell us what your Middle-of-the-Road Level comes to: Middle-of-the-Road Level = 36.8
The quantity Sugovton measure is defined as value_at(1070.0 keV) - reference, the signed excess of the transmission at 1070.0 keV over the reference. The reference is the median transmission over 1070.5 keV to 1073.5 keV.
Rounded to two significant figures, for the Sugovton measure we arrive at -2.0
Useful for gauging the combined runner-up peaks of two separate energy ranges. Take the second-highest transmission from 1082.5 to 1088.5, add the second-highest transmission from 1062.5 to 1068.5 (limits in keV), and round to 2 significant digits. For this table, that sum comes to 73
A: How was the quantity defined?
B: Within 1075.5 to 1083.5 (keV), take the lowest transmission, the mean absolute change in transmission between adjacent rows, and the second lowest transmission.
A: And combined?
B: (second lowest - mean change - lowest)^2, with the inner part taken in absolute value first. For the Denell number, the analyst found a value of 10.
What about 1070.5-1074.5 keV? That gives 11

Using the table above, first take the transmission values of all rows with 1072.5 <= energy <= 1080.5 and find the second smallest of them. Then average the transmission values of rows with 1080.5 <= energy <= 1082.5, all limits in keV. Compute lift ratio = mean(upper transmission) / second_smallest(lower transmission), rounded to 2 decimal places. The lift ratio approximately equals 1.03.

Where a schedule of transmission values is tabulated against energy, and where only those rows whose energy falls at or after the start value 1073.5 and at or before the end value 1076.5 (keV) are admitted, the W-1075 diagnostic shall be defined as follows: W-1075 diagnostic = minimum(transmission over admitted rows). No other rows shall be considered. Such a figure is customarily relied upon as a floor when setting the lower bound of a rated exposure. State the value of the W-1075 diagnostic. 35.69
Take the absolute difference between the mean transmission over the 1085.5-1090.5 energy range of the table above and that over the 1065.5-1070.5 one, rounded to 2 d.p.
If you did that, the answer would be 1.59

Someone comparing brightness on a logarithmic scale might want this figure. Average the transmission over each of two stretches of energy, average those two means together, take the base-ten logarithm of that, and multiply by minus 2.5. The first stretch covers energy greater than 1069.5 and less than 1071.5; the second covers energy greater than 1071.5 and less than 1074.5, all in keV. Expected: -3.92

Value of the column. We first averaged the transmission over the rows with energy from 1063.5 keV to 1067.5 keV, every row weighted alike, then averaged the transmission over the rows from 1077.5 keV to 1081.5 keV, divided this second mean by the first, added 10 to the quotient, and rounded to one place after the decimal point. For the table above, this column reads 11.1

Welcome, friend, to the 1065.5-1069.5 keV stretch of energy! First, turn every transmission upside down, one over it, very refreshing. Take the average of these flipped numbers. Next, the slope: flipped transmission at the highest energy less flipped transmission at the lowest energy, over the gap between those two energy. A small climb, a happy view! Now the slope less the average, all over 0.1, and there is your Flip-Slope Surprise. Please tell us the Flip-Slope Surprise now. -0.2906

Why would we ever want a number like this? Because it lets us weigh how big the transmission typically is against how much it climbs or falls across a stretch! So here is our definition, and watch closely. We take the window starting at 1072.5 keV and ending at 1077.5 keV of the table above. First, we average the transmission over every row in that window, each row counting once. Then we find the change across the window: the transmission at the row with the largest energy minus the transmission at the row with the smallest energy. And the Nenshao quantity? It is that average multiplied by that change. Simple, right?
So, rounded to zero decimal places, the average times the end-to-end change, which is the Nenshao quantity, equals 58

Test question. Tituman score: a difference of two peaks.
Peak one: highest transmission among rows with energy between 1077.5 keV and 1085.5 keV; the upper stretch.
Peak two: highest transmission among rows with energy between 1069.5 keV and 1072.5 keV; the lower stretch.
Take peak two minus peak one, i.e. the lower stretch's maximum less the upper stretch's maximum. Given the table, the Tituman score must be -1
